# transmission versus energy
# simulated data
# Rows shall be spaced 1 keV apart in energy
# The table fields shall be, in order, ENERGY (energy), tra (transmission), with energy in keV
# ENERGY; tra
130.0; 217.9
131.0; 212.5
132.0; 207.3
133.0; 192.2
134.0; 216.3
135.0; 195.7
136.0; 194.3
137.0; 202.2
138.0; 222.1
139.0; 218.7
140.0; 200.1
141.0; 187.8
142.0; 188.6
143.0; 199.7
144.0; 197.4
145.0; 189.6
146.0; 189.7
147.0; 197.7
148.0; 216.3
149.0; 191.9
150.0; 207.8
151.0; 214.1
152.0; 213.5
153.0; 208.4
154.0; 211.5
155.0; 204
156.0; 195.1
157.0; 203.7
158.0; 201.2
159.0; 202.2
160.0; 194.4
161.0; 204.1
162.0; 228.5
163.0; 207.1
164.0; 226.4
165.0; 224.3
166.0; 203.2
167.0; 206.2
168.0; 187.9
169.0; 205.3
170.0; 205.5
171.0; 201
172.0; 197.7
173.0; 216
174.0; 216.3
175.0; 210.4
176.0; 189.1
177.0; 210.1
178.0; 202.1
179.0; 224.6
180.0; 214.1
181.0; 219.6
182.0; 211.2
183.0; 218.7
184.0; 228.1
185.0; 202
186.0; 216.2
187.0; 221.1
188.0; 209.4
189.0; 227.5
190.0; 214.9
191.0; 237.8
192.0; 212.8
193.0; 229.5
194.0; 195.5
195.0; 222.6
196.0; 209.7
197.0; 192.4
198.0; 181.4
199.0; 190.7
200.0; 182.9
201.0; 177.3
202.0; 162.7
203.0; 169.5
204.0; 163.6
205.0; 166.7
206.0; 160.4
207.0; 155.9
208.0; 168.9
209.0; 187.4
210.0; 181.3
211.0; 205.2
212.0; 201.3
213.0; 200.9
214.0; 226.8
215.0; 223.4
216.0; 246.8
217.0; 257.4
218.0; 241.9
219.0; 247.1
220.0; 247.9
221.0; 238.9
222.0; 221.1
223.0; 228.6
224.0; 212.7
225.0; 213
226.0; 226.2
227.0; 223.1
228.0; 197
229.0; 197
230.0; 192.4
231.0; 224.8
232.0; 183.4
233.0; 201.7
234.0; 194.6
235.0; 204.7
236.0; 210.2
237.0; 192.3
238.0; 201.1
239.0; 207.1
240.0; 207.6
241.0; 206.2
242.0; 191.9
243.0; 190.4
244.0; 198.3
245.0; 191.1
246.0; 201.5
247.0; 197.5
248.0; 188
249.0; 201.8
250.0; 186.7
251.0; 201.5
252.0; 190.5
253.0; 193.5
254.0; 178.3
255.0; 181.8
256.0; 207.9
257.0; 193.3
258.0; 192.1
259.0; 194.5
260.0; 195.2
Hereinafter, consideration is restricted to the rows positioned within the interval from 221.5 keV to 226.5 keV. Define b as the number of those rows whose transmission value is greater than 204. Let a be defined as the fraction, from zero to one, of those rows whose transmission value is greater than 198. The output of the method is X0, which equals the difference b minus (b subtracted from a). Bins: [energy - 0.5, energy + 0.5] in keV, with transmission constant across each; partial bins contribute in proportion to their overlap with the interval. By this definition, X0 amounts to 9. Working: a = 1.0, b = 5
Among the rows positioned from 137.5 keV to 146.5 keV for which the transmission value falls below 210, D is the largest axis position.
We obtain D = 146.0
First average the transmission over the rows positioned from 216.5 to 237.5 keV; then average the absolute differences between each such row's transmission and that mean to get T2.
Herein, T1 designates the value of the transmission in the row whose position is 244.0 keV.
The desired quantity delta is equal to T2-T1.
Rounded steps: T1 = 198.3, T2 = 18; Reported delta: -180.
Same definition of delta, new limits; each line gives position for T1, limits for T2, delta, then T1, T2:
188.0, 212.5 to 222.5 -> -196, 209.4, 14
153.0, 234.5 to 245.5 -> -202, 208.4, 7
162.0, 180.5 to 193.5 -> -221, 228.5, 8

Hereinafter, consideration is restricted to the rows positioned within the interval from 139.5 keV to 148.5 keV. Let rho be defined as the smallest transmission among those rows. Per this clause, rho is 187.8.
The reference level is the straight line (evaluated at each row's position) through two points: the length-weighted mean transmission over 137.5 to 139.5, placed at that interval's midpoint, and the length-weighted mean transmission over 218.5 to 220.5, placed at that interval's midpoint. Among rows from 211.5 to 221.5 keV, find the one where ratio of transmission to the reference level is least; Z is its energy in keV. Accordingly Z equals 213.0 keV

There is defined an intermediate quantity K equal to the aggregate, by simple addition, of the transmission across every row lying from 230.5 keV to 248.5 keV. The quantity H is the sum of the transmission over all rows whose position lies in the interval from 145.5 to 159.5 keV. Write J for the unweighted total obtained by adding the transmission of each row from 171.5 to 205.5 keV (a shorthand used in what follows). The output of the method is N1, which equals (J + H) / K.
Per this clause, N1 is 2.7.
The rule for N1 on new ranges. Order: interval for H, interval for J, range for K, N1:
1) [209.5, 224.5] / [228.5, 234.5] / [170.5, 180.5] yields 2.2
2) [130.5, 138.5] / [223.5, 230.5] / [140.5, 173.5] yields 0.5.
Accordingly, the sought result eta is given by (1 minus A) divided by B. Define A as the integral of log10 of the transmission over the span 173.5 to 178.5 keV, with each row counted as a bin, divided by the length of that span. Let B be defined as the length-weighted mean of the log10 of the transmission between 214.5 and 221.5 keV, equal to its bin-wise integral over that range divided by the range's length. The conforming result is -0.550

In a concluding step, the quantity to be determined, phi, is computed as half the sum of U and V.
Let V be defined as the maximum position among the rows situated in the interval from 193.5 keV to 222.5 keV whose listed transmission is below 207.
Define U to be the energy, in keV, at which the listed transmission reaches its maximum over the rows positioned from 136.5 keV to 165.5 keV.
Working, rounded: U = 162.0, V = 213.0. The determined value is 187.5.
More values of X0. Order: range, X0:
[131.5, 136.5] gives 4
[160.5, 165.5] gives 9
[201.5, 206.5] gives 0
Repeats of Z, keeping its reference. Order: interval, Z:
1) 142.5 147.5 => 146.0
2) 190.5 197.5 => 197.0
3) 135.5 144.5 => 141.0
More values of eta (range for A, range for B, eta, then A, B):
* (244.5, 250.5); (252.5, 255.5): -0.569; 2.29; 2.266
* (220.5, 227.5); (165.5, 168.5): -0.587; 2.35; 2.299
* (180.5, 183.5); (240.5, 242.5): -0.581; 2.34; 2.299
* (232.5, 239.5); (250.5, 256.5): -0.571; 2.30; 2.283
